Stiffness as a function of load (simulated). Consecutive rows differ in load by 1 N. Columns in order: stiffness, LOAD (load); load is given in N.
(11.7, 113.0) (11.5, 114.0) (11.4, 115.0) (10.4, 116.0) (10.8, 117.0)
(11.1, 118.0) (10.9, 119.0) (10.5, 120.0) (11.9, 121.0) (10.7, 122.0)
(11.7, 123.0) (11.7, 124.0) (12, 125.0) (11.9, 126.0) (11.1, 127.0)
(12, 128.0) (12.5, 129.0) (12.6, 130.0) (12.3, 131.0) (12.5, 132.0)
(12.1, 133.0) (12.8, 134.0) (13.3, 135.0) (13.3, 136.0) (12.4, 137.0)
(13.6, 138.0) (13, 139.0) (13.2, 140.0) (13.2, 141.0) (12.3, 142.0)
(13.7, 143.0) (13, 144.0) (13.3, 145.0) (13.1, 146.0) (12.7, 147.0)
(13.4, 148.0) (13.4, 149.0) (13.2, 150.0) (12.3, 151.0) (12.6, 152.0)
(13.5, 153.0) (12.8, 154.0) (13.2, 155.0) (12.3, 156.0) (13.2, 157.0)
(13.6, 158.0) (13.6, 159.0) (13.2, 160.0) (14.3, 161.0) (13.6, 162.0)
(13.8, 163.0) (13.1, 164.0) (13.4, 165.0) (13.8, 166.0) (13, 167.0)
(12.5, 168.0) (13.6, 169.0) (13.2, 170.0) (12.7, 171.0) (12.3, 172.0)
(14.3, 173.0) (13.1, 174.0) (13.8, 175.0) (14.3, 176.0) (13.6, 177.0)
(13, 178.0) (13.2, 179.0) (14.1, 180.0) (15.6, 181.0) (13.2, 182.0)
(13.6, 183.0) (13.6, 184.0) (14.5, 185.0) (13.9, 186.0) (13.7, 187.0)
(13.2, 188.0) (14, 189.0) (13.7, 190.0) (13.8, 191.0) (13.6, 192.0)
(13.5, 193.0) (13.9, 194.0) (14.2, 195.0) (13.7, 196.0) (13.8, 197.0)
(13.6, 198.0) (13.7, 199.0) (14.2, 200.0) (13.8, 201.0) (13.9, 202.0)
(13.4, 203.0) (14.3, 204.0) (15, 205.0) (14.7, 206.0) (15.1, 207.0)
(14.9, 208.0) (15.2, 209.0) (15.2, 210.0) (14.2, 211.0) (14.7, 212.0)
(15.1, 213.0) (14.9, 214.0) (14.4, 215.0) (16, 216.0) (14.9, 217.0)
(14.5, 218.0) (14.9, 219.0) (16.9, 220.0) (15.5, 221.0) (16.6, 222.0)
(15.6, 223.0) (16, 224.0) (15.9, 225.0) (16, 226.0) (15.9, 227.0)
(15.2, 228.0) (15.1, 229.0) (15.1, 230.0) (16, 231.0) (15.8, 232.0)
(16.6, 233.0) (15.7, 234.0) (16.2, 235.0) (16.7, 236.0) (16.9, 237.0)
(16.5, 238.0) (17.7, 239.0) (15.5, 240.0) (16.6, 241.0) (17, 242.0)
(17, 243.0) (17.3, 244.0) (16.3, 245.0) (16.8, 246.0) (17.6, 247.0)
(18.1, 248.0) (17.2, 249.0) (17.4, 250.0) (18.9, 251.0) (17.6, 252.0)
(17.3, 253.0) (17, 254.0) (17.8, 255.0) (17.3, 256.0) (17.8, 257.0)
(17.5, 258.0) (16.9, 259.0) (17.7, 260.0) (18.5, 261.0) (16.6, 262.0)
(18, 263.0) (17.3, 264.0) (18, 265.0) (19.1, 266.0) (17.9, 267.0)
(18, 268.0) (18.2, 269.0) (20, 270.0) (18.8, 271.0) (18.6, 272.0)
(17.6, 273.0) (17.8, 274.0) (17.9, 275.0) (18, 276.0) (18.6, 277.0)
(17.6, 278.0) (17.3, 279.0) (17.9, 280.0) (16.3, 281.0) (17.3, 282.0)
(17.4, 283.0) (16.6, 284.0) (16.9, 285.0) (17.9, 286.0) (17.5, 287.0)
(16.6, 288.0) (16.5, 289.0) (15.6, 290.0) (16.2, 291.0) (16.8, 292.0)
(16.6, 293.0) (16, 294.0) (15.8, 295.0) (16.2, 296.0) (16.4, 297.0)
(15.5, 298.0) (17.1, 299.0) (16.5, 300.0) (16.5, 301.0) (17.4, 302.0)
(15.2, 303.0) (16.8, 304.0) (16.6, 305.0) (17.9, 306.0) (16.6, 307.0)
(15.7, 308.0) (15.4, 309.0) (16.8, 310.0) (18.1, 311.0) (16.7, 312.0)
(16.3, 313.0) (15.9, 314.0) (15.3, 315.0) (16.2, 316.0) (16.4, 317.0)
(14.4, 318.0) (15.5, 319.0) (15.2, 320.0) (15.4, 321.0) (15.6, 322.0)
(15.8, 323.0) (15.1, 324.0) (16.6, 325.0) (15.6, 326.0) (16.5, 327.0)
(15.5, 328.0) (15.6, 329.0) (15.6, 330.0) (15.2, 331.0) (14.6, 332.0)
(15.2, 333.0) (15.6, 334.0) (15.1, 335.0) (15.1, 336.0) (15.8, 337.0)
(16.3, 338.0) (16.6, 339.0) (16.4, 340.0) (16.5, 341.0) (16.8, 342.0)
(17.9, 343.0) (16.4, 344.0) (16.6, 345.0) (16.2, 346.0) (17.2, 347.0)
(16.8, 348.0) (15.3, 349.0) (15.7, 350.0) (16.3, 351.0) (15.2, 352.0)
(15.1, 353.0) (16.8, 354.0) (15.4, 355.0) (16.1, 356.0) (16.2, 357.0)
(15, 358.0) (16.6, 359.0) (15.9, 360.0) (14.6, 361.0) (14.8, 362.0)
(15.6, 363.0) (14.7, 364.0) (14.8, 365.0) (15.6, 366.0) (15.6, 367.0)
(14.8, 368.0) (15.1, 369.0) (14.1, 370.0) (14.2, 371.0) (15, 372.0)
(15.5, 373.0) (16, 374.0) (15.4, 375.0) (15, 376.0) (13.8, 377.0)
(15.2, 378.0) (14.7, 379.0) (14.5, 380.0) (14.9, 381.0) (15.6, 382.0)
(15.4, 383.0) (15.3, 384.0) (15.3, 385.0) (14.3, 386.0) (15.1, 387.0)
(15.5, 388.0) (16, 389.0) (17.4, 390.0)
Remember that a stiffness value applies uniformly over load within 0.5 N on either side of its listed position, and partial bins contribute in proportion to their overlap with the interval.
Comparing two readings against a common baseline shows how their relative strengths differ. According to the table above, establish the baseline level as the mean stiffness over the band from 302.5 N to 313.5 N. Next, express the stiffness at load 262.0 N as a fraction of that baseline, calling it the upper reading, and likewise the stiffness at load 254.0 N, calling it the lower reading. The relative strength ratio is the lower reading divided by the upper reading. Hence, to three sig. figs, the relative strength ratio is 1.02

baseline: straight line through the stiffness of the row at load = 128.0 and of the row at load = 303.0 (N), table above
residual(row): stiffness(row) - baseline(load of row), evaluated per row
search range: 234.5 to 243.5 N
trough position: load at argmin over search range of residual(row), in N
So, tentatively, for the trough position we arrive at 240.0 N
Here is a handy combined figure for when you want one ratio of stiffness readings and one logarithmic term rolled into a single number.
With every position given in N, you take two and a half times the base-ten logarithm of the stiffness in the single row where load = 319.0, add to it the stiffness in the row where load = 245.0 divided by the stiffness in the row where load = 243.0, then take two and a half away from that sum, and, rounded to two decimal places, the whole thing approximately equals 1.43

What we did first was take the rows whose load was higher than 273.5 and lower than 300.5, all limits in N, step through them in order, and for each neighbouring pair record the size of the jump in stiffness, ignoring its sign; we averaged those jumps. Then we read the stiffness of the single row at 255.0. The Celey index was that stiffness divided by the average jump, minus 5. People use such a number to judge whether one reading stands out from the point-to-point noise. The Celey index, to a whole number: 24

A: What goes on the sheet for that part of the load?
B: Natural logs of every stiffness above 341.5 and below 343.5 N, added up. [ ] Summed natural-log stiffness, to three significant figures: 5.71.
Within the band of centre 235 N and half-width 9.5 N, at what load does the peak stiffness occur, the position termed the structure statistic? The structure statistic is 239.0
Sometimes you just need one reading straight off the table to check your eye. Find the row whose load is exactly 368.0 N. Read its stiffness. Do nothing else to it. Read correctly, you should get 14.8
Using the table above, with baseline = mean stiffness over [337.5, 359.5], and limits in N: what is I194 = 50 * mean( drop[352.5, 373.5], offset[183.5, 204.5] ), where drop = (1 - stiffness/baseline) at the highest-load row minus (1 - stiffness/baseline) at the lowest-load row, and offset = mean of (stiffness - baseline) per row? -62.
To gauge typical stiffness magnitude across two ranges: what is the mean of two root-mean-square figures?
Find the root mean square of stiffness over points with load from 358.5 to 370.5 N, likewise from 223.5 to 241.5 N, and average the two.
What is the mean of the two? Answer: 15.6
